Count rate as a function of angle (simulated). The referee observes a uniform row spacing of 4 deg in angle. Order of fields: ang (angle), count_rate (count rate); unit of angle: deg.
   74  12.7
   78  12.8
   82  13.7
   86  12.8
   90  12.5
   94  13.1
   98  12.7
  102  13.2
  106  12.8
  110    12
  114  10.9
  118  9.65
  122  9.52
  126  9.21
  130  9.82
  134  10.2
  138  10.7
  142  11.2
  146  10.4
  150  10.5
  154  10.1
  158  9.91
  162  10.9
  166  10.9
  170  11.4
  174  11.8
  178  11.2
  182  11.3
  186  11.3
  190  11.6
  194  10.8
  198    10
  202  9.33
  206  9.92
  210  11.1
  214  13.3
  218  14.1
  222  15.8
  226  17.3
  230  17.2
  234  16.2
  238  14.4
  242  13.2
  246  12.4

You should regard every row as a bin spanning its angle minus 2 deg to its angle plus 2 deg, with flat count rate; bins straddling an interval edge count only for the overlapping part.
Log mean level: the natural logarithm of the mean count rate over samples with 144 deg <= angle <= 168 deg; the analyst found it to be 2.35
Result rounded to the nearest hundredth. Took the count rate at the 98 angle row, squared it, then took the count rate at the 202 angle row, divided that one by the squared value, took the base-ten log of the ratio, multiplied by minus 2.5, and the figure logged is 3.09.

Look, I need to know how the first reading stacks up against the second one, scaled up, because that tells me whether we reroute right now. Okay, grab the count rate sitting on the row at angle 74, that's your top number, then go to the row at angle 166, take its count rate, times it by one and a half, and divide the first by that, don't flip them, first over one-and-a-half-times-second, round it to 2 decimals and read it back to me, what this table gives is 0.78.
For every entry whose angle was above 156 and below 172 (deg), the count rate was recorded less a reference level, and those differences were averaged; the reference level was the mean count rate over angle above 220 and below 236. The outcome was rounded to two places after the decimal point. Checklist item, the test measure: -5.85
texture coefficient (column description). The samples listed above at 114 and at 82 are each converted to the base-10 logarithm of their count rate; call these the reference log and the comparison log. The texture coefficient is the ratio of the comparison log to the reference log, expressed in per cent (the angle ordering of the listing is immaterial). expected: 110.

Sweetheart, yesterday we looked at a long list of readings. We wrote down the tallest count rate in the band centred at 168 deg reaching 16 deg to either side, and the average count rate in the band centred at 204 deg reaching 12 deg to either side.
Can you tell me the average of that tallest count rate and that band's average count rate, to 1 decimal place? 11.3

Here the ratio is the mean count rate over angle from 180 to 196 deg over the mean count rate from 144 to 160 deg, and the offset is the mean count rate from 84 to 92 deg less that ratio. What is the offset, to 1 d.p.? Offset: 11.6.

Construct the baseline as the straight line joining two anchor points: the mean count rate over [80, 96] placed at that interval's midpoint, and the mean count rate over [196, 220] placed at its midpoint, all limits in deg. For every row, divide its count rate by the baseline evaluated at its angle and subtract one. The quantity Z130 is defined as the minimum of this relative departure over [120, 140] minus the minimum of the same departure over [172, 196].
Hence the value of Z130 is -0.20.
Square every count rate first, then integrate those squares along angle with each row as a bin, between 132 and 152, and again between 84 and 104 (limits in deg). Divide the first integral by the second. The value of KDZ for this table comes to 0.68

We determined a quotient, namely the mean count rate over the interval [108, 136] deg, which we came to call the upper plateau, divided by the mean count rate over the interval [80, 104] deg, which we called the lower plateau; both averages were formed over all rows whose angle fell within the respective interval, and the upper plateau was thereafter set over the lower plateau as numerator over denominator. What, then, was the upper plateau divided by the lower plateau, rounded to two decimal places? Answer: 0.78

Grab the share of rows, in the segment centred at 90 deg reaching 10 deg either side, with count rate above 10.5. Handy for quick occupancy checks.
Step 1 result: 1.0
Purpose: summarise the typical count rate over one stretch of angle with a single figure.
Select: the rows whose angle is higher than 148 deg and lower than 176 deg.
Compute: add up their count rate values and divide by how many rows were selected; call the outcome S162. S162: 10.8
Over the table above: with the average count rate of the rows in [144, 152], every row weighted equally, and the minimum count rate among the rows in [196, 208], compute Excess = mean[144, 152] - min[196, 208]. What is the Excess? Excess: 1.1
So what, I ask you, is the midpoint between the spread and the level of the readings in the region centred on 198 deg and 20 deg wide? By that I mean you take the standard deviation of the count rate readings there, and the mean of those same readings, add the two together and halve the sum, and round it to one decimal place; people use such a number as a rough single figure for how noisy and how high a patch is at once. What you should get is 5.6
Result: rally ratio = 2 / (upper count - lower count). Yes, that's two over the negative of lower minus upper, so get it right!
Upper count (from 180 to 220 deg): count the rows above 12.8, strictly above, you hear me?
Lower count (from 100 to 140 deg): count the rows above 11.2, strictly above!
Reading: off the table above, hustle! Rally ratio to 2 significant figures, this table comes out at -2.0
